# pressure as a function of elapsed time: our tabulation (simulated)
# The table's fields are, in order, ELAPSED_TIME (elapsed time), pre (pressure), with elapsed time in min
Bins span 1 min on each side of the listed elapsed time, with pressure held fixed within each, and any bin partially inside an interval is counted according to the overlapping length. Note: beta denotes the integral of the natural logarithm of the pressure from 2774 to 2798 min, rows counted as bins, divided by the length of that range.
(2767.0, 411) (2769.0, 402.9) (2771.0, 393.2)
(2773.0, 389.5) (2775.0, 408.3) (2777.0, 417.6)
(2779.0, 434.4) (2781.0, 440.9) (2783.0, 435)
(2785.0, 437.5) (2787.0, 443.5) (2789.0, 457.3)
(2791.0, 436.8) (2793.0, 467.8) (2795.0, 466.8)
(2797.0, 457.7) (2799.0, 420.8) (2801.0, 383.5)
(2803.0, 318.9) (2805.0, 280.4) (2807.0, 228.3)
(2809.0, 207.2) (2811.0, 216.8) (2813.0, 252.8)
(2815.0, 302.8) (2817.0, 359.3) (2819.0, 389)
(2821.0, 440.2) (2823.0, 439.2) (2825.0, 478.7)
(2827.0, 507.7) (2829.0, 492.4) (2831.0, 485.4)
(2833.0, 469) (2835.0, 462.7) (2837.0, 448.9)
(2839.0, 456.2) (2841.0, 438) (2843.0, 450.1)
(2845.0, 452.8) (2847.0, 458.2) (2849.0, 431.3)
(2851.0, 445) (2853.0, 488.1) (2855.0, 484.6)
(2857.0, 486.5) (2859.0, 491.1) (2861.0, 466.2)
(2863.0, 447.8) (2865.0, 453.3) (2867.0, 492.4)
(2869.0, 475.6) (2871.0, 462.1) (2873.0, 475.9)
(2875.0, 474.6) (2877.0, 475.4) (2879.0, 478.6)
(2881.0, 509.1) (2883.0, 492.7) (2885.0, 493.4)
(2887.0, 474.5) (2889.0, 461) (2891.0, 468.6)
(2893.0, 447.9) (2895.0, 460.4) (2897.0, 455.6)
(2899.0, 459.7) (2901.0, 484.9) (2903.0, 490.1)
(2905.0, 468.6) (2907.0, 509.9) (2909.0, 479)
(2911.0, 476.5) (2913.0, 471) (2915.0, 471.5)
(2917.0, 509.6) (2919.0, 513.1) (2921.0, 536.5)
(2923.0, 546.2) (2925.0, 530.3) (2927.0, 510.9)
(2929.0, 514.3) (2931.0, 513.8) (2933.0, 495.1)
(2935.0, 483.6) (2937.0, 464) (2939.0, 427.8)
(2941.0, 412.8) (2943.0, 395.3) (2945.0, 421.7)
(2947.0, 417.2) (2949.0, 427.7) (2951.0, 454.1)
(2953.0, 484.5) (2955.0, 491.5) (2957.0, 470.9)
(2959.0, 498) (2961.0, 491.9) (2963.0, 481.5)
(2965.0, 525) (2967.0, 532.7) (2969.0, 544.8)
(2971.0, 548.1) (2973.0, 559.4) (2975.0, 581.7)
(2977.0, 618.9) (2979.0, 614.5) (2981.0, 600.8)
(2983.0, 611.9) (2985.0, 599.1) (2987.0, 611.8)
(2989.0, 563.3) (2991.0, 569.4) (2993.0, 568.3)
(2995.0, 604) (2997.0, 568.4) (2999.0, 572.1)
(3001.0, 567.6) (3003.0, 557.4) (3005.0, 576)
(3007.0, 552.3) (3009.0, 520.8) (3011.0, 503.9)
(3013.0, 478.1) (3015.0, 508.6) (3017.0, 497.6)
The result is 6.09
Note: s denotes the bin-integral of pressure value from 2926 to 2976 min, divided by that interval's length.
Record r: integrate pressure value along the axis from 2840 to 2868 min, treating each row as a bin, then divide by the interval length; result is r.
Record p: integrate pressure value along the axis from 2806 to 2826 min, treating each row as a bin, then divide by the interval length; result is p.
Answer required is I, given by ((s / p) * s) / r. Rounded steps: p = 331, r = 463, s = 486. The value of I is 1.54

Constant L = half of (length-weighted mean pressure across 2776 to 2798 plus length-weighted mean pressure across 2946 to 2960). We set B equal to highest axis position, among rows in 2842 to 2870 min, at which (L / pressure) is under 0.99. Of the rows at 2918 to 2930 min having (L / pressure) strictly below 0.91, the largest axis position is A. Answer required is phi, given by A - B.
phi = 60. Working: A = 2929.0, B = 2869.0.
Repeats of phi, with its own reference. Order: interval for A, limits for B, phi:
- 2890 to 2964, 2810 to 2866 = 70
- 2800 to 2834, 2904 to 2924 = -96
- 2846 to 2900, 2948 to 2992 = -110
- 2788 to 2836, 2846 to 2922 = -94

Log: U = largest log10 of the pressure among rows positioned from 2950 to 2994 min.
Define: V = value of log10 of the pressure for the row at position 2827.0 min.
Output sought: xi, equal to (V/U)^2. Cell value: 0.94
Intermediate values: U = 2.79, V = 2.71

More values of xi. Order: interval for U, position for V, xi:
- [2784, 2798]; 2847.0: 0.99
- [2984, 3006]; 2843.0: 0.91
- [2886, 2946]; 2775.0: 0.91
